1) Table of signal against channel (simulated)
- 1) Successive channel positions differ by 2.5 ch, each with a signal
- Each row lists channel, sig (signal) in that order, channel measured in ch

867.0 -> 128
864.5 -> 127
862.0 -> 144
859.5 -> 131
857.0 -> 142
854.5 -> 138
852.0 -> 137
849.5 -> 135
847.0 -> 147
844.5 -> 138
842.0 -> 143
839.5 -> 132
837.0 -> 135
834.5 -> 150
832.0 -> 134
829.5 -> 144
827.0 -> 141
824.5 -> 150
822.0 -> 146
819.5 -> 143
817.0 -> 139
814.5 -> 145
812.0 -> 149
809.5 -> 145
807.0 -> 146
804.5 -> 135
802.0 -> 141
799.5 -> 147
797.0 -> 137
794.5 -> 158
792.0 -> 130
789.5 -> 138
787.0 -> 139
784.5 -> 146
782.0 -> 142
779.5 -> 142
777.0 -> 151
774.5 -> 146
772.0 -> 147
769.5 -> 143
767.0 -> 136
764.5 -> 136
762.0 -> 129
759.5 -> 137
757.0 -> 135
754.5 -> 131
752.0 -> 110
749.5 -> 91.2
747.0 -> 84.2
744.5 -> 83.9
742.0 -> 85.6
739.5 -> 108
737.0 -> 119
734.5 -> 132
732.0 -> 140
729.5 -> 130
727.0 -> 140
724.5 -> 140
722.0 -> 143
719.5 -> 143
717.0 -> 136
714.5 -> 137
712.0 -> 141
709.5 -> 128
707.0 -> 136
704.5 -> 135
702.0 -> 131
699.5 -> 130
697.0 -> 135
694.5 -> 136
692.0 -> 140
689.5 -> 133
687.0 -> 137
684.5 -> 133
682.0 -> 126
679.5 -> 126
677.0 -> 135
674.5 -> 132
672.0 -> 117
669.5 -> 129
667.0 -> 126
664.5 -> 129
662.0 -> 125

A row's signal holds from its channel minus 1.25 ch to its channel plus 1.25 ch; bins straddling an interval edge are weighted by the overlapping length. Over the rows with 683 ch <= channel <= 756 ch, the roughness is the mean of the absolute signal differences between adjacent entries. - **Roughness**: 6.8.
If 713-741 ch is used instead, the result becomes 6.3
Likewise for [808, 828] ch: 4.9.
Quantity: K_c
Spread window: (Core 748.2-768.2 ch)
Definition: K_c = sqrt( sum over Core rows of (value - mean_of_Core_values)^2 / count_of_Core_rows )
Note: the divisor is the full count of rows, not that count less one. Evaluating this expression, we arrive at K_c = 15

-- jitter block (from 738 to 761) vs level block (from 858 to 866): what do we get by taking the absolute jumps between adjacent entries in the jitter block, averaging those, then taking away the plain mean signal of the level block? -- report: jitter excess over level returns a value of -124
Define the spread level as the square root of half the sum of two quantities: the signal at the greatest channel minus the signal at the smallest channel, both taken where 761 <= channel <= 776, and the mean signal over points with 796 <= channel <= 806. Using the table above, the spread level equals 8.9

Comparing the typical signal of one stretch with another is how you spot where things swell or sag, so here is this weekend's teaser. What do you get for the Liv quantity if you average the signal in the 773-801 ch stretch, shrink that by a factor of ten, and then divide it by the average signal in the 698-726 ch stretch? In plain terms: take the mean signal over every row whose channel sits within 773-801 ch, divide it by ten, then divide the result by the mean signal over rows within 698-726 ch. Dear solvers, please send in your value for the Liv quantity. 0.1051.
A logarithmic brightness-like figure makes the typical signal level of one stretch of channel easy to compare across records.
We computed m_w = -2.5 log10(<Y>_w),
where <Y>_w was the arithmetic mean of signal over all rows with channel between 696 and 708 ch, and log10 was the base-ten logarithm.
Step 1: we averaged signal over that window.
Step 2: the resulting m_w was -5.31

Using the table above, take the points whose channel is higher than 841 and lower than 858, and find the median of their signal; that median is 138.0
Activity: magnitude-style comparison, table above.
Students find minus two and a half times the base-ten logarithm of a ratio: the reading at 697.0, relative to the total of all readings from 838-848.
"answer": 1.54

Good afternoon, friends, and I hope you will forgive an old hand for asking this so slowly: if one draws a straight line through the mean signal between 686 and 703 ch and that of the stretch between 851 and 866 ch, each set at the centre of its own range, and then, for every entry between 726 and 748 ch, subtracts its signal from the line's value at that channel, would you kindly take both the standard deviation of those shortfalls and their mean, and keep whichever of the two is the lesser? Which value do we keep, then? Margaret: 21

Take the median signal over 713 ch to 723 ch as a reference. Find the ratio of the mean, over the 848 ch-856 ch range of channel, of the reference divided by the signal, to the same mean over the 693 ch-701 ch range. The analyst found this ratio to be 0.98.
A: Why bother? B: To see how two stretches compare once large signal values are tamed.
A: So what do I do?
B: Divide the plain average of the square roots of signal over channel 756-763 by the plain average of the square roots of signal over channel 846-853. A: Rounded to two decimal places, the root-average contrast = 0.98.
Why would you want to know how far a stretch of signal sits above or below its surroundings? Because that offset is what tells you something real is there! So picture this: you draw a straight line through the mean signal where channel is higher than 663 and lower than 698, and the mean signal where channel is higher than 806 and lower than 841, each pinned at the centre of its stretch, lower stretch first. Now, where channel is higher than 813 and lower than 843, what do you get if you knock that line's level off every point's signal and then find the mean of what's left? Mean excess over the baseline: -1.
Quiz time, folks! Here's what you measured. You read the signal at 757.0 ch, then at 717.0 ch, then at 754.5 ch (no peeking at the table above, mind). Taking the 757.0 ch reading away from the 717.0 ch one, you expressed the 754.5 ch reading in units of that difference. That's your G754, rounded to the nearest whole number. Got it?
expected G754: 131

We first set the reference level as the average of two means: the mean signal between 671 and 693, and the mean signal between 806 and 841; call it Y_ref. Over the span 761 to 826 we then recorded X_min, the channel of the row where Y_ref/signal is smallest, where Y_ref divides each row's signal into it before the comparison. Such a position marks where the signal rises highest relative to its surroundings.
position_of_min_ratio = 794.5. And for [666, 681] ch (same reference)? 677.0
